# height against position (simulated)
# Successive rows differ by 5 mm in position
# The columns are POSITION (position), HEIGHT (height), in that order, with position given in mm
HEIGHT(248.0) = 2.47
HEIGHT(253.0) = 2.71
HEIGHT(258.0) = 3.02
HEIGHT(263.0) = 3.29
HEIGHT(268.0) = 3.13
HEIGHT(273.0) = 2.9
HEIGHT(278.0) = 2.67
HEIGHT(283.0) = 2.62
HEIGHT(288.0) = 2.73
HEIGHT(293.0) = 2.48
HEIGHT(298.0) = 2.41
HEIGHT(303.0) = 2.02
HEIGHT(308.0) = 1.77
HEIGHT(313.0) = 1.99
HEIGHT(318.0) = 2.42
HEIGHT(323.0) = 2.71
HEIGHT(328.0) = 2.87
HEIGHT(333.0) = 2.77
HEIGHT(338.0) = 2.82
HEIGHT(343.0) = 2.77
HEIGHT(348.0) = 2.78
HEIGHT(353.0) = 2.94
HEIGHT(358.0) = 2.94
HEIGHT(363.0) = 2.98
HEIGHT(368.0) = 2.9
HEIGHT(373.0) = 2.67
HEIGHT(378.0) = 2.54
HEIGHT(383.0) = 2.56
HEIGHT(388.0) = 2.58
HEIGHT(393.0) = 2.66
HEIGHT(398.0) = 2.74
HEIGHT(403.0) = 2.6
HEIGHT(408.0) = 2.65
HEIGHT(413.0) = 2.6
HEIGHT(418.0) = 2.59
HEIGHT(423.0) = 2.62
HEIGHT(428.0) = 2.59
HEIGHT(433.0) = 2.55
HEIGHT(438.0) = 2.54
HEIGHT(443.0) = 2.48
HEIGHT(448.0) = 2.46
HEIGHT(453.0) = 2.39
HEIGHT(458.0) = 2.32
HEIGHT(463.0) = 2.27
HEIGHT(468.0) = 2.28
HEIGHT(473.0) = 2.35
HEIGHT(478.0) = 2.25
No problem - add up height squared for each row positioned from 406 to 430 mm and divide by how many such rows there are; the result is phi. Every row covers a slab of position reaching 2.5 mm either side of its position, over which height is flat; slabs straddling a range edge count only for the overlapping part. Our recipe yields 6.81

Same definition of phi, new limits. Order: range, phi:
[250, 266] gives 9.10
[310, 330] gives 6.35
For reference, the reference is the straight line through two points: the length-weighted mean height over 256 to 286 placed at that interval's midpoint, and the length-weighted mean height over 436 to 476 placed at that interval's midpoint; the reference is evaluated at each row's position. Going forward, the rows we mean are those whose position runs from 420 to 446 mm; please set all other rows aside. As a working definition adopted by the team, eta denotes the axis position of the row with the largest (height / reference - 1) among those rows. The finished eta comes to 423.0 mm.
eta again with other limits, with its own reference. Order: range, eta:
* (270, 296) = 273.0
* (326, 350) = 328.0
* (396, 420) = 398.0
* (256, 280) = 263.0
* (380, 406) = 398.0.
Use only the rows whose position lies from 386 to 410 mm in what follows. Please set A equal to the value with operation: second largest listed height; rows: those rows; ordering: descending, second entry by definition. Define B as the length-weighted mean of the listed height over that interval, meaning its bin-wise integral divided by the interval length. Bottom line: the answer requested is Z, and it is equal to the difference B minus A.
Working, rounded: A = 2.66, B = 2.65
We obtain -0.01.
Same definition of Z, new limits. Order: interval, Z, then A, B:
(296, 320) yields -0.30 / 2.41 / 2.11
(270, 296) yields -0.05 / 2.73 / 2.68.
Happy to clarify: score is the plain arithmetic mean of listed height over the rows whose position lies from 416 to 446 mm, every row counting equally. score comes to 2.56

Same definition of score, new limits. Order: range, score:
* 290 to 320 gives 2.18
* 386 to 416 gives 2.64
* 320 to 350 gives 2.79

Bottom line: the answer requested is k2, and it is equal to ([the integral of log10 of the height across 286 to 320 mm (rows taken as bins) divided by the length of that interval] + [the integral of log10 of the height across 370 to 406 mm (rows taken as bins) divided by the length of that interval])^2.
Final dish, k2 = 0.59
